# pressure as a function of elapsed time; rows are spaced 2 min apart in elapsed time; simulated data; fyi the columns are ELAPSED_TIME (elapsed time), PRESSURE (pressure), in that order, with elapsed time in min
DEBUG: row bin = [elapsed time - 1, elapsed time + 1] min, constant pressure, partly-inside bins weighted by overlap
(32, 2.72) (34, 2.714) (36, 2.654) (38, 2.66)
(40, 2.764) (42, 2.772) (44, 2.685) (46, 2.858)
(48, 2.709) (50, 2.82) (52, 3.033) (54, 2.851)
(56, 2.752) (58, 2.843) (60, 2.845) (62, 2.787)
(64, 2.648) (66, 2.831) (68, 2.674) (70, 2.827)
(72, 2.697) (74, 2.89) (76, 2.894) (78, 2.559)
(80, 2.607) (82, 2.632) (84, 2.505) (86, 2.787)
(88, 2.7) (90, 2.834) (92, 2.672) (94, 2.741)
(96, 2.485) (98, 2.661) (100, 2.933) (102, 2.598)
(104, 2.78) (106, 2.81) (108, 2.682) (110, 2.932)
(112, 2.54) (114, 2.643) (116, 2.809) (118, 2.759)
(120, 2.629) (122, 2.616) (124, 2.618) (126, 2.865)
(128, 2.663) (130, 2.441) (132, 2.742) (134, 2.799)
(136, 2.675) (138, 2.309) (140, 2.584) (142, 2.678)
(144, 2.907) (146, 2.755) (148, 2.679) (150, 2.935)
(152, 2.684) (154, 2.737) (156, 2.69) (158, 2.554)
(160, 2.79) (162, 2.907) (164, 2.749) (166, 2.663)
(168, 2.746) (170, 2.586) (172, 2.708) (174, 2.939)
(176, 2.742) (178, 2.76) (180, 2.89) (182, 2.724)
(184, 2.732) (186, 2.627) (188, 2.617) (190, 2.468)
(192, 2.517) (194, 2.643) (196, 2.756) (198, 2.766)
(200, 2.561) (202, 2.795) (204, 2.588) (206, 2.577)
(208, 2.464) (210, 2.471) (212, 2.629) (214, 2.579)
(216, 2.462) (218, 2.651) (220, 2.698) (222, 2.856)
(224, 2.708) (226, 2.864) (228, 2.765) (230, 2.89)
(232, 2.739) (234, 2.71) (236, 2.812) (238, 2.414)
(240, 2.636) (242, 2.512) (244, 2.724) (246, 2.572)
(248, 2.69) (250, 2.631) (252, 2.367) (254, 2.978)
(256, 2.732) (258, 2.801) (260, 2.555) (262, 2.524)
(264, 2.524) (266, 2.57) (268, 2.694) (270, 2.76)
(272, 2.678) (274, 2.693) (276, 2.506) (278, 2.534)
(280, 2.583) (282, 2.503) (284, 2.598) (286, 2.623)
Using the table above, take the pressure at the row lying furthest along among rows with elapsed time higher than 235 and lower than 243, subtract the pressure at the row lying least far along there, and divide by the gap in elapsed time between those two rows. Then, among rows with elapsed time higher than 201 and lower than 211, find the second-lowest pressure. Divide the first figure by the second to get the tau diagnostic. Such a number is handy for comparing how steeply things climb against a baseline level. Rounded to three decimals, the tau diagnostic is -0.020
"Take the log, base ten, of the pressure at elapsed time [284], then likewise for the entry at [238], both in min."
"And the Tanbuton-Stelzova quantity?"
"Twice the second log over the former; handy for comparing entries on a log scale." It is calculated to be 1.8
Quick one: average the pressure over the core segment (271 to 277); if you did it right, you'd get 2.63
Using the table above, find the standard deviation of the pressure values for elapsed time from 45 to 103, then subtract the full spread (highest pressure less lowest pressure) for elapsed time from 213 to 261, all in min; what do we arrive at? -0.48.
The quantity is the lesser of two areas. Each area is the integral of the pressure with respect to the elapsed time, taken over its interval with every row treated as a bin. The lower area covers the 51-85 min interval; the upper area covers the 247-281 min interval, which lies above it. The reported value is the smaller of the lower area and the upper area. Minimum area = 89.6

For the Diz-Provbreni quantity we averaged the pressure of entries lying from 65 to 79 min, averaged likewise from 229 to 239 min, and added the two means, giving 5.48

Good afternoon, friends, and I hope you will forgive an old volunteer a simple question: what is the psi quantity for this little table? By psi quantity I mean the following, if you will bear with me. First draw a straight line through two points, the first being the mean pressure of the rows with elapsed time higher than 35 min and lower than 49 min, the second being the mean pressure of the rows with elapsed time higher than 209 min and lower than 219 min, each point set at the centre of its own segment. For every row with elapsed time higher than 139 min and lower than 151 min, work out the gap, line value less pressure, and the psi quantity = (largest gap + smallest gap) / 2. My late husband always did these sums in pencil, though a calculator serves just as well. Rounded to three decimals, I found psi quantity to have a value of -0.133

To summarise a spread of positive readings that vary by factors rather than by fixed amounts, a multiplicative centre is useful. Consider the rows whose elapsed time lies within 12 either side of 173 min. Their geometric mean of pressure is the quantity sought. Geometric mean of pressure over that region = 2.76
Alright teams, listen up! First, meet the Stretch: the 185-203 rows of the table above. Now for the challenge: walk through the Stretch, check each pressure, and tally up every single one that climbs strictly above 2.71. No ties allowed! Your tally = 3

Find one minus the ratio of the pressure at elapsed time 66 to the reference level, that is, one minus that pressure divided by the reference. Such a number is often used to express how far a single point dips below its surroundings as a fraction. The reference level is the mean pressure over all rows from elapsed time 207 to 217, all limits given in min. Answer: -0.123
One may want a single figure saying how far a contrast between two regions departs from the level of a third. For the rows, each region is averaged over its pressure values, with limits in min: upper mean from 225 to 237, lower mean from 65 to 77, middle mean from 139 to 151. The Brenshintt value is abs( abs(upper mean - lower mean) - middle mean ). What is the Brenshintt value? 2.75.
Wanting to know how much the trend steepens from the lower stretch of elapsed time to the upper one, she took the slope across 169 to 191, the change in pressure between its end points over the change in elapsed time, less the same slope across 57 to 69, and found 0.011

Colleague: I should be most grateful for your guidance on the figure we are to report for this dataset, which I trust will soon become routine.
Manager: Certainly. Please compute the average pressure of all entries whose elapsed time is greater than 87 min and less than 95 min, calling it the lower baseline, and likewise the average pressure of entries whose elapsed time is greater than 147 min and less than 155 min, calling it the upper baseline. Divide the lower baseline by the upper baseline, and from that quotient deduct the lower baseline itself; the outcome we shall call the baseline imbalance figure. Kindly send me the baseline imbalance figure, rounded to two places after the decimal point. -1.74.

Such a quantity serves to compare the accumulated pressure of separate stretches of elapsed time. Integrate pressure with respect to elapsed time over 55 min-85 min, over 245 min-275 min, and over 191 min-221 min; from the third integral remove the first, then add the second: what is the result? 75.9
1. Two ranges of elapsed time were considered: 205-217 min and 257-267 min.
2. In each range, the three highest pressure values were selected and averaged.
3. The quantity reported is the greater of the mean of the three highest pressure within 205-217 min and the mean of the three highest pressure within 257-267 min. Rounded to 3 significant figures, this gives 2.64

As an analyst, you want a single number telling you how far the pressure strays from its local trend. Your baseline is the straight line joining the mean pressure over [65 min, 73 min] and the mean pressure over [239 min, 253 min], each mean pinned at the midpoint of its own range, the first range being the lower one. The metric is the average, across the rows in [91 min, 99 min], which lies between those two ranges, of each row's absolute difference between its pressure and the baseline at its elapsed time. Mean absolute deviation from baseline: 0.097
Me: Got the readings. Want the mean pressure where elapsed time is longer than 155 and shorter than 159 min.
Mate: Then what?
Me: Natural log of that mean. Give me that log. 0.96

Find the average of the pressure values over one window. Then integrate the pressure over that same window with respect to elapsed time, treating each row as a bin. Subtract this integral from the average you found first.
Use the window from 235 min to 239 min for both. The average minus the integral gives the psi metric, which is -7.84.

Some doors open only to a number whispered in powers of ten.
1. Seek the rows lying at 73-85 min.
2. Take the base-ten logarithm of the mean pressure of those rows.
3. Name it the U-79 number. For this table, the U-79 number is 0.428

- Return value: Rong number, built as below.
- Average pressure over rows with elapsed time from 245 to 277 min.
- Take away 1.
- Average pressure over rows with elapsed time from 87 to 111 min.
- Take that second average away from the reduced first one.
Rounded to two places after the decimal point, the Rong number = -1.09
